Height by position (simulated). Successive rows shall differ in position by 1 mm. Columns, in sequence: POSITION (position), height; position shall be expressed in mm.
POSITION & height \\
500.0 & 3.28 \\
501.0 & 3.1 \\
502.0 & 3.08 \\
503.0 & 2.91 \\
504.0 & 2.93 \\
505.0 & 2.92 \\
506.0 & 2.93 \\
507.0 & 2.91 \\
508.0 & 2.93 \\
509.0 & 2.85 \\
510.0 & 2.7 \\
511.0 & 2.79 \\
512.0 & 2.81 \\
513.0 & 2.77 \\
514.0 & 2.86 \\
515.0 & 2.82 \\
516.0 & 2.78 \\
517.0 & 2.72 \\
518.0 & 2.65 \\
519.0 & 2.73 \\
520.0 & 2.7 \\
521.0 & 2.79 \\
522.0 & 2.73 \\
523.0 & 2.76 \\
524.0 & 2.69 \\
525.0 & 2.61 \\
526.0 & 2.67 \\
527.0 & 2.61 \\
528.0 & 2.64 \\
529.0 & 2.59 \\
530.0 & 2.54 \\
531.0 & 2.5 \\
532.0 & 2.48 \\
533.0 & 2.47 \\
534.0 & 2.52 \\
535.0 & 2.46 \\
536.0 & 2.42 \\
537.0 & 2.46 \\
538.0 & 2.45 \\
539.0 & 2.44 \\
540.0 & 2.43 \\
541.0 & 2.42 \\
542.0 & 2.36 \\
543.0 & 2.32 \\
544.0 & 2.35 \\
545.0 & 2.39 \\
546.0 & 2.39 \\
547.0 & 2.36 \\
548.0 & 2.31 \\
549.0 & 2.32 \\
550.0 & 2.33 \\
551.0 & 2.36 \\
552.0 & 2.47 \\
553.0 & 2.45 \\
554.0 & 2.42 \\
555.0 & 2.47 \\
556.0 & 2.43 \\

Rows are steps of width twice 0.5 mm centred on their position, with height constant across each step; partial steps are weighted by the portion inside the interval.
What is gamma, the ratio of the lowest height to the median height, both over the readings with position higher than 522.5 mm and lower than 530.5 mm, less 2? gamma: -1.03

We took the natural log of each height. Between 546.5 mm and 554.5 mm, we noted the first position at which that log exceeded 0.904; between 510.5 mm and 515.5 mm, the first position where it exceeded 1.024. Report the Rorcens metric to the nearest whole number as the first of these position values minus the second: 41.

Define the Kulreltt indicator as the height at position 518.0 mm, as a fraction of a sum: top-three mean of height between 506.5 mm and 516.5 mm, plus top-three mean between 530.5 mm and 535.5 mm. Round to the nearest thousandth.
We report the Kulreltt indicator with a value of 0.491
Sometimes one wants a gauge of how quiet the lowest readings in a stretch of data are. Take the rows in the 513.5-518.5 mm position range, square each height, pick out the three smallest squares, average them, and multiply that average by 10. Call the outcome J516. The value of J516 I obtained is 74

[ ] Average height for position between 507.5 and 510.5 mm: 2.8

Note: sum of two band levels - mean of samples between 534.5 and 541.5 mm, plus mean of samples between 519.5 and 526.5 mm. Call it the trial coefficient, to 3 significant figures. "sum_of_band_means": 5.15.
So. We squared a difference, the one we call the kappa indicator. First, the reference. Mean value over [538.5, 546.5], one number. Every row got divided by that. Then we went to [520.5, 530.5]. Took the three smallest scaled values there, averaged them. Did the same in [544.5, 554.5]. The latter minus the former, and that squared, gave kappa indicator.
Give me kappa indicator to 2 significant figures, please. 0.012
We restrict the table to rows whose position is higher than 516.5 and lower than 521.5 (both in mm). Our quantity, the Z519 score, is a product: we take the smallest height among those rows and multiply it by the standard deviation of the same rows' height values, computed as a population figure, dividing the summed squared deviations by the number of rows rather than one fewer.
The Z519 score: 0.12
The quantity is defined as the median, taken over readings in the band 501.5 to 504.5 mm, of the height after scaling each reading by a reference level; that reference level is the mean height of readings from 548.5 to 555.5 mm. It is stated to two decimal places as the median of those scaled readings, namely 1.22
